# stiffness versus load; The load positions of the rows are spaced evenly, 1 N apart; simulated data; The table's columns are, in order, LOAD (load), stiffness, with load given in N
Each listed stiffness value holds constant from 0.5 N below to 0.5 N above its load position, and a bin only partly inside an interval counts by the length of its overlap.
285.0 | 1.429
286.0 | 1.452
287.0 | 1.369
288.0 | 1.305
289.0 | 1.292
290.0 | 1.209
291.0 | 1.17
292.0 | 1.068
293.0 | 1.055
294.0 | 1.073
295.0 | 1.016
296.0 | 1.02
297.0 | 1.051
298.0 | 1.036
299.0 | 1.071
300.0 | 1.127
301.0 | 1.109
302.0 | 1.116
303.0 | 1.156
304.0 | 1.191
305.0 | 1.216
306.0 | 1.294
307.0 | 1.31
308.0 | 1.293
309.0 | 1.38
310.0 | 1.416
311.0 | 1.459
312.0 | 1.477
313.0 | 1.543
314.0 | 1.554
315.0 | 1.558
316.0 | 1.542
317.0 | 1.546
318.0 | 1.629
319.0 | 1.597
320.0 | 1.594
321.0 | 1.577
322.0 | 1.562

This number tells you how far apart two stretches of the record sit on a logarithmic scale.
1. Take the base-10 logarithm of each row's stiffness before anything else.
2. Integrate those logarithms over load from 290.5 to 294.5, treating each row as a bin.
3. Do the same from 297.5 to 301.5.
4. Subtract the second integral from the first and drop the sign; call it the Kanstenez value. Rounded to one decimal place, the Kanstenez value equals 0.0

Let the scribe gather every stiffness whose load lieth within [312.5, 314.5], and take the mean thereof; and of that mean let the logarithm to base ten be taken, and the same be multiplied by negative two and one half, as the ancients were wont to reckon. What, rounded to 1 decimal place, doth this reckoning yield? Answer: -0.5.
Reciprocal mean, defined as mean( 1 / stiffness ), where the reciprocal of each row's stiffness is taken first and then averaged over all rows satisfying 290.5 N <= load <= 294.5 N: 0.92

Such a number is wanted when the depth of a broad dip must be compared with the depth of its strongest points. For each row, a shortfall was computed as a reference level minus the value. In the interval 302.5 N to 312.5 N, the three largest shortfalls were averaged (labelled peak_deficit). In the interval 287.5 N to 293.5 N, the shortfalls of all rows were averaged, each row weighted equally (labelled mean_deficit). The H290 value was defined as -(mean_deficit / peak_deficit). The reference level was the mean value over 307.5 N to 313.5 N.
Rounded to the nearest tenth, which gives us -1.0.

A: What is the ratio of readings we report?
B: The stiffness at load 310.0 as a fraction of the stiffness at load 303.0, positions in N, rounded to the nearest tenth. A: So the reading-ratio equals 1.2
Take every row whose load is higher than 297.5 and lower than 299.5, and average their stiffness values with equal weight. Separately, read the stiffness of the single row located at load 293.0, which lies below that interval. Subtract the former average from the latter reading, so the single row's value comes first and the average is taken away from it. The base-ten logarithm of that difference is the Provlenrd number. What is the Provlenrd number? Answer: -2.82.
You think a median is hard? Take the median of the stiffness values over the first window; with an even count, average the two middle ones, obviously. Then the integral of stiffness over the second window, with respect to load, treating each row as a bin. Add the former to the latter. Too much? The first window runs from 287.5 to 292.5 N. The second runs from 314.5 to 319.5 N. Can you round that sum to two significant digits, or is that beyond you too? 9.1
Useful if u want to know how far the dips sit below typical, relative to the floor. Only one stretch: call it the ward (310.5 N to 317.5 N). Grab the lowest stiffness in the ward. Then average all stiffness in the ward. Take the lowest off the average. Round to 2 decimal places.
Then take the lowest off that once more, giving -1.39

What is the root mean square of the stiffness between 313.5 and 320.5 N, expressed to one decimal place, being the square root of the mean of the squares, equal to 1.6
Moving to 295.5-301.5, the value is 1.1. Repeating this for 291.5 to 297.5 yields 1.0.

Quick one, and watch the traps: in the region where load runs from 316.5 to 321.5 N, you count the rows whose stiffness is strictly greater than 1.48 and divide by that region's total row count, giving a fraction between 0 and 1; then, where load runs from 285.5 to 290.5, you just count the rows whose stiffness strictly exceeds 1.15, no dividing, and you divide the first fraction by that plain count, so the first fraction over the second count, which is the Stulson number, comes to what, 0.20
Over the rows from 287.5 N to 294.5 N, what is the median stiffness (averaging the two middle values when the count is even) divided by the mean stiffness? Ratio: 1.00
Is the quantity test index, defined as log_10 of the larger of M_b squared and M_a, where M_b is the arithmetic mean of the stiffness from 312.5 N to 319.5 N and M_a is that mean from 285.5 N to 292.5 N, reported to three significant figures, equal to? 0.390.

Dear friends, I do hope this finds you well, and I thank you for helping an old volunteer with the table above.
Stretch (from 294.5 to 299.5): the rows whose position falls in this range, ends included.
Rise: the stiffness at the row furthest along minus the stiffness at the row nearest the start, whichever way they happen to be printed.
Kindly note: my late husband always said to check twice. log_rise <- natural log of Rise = -2.9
